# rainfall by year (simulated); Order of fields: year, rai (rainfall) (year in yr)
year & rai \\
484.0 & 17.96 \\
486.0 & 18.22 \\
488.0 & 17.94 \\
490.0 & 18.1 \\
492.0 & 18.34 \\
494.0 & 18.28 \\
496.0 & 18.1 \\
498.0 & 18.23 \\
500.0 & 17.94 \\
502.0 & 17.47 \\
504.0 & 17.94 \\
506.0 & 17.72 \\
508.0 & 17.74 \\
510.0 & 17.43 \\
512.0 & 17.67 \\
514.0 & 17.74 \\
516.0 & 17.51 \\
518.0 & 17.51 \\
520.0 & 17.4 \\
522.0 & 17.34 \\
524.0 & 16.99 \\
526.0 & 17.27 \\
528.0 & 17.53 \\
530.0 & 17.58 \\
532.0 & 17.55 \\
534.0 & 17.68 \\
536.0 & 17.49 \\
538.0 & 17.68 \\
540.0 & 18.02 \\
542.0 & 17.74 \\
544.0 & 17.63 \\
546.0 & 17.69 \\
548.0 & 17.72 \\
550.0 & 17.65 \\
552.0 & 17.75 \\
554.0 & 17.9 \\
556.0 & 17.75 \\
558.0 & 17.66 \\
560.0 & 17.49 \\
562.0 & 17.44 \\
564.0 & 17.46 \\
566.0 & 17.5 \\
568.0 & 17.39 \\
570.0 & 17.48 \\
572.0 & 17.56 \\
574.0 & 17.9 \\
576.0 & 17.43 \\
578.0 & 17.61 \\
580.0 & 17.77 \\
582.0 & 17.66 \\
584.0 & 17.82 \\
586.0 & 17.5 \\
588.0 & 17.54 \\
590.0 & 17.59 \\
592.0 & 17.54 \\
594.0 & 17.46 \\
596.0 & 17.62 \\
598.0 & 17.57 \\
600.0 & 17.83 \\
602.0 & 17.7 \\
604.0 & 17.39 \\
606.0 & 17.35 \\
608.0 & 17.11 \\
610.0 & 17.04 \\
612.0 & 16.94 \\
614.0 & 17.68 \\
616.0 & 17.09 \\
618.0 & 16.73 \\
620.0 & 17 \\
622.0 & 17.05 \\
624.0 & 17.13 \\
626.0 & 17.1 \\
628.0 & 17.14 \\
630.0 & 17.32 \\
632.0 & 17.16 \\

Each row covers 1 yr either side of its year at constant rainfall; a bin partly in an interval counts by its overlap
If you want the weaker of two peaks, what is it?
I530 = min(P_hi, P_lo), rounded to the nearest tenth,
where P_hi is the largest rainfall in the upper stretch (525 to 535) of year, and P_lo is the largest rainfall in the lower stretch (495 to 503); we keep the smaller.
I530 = 17.7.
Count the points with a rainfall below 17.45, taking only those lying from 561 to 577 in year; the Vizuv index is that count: 3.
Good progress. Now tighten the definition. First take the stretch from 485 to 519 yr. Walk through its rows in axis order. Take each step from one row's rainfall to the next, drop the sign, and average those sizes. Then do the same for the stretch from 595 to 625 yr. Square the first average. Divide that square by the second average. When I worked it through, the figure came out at 0.19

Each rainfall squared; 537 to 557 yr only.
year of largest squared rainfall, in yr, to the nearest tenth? 540.0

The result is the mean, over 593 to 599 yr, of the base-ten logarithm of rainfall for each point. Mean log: 1.244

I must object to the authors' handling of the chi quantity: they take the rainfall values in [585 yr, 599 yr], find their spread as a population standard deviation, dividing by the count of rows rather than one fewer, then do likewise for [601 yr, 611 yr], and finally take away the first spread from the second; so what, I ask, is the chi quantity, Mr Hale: 0.18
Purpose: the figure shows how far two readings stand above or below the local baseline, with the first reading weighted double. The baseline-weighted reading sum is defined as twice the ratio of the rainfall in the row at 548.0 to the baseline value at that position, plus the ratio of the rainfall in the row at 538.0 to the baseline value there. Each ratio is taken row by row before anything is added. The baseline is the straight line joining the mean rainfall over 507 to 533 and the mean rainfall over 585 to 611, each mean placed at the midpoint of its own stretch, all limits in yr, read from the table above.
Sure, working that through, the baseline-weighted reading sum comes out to 3.04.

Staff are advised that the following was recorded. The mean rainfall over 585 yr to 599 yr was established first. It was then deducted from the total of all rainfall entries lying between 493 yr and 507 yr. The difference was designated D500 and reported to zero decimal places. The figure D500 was 108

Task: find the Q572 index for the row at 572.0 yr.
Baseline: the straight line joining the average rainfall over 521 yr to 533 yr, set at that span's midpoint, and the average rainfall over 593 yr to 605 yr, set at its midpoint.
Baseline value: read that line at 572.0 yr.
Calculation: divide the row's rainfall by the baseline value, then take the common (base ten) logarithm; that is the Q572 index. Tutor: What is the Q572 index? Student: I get 0.0012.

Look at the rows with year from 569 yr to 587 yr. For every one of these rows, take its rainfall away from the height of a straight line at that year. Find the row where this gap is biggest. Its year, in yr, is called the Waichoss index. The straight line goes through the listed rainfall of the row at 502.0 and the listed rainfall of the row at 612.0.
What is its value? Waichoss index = 576.0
